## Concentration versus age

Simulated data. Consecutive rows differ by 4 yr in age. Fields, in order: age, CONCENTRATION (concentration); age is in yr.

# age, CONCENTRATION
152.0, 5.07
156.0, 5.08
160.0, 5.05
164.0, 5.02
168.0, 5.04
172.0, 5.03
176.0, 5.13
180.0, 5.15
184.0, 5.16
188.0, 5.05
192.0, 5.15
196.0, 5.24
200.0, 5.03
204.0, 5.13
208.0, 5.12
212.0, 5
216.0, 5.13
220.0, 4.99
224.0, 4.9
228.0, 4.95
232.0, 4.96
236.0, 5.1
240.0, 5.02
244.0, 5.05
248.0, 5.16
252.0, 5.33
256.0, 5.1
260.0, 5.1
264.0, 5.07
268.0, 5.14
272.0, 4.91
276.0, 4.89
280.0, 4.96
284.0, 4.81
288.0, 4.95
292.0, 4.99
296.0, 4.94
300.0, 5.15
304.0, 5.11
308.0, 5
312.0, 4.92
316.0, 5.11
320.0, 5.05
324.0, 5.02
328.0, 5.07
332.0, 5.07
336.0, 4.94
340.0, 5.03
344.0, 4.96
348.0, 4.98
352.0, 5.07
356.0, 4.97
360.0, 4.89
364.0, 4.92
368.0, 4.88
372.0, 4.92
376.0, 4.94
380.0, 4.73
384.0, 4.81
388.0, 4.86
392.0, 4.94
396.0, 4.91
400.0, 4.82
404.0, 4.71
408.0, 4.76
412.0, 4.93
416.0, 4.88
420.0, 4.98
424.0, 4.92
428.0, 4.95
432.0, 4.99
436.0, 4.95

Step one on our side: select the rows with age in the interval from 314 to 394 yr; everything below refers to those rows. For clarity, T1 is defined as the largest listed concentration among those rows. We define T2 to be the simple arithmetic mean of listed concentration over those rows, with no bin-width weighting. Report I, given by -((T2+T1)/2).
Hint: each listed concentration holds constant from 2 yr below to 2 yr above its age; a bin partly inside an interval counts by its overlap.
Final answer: -5.03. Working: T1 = 5.11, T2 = 4.96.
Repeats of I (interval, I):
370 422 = -4.92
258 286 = -5.06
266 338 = -5.08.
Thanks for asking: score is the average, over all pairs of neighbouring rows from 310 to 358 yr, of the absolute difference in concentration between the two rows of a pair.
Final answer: 0.075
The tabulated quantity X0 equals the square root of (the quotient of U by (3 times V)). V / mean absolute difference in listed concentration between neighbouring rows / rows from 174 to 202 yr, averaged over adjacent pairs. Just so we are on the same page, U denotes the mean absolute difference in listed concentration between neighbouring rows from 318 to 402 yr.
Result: 0.50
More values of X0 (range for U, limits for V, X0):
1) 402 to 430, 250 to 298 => 0.52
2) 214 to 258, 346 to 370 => 0.72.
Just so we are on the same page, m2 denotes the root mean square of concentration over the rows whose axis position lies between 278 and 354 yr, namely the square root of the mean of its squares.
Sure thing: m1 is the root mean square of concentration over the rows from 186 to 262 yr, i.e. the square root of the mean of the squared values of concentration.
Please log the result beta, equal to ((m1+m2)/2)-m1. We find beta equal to -0.037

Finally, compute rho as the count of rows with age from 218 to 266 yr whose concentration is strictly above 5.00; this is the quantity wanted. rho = 8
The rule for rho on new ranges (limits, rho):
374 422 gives 0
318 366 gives 6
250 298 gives 5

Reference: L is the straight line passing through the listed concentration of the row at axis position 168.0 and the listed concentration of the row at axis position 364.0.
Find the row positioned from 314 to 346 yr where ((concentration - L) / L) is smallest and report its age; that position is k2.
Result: 336.0 yr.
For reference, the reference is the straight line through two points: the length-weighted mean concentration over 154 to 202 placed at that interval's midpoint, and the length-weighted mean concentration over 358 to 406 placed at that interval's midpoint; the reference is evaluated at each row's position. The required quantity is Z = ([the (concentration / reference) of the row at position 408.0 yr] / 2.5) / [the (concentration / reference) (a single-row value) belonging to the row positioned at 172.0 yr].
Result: 0.400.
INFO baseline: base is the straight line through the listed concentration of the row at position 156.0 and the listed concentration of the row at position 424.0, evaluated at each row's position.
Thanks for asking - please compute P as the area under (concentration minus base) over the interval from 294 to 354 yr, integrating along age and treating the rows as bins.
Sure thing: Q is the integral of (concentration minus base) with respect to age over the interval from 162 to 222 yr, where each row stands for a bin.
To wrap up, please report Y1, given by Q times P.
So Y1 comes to 6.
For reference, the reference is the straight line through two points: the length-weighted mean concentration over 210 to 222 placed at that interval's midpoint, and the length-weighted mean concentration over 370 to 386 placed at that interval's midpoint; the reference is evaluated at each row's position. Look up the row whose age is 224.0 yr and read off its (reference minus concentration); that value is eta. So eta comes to 0.13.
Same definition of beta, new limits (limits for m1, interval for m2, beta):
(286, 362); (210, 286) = 0.010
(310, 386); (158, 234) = 0.051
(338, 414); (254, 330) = 0.059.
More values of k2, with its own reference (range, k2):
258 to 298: 284.0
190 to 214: 212.0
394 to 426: 404.0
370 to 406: 404.0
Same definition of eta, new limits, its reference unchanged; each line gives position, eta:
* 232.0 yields 0.06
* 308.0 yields -0.07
